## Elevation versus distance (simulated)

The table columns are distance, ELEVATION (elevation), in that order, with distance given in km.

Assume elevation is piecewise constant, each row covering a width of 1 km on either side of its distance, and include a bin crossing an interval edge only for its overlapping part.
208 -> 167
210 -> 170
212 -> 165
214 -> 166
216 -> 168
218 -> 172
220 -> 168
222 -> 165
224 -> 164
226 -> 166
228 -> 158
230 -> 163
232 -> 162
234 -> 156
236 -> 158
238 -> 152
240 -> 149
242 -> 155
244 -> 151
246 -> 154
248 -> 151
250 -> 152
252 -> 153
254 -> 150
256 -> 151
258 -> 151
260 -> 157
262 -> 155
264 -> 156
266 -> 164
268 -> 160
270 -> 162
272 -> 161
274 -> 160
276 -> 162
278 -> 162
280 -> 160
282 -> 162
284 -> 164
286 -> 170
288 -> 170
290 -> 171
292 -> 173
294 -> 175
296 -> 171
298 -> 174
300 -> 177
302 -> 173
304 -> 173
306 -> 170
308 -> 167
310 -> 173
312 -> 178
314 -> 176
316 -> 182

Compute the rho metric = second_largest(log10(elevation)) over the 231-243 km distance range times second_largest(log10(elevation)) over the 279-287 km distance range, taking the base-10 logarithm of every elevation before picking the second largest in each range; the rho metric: 4.87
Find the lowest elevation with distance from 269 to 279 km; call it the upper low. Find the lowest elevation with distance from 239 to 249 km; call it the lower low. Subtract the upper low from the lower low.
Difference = -11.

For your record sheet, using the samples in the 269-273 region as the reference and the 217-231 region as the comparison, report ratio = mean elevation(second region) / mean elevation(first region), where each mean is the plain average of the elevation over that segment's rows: 1.02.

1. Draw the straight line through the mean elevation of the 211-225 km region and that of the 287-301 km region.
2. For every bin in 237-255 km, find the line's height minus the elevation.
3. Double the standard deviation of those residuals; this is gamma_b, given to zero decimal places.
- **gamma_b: 4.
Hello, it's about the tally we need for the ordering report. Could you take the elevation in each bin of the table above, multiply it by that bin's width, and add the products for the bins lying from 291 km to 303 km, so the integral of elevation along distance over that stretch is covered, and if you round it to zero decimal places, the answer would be 2086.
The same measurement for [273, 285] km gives 1940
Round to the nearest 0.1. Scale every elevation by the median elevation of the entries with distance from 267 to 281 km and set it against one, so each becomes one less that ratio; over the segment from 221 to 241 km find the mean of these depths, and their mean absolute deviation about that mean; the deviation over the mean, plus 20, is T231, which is 22.8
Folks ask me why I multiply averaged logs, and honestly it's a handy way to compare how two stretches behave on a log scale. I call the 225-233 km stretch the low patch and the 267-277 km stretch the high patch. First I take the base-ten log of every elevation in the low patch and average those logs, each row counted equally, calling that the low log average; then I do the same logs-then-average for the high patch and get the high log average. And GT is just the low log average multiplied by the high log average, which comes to 4.88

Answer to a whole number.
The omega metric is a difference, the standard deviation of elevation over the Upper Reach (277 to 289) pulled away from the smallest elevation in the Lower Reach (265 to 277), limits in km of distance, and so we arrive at 156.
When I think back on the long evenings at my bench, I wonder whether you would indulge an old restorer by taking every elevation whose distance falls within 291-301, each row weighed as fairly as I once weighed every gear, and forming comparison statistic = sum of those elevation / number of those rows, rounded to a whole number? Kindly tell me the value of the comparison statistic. 174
